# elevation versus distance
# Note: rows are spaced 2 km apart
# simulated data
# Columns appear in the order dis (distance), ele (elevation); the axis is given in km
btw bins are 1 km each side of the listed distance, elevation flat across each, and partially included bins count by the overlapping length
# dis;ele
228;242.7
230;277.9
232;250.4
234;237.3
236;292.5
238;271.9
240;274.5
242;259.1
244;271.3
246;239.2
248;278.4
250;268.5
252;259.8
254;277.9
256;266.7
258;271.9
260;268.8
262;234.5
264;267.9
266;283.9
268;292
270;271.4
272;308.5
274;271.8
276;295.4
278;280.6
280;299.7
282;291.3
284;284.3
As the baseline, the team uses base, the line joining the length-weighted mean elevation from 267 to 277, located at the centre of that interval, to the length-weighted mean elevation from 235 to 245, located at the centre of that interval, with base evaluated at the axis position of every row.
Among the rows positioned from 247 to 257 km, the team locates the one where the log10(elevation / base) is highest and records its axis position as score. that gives 248 km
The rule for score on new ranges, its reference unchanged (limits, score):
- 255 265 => 258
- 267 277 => 272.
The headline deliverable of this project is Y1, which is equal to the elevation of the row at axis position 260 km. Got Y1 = 268.8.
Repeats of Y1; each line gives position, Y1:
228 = 242.7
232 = 250.4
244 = 271.3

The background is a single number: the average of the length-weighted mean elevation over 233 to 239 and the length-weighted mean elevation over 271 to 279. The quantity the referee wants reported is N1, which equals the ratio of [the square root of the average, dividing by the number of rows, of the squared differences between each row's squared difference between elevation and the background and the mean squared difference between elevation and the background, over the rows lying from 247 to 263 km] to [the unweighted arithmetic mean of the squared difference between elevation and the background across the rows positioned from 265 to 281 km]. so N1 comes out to 2.4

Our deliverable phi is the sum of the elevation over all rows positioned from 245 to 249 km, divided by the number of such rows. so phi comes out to 259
